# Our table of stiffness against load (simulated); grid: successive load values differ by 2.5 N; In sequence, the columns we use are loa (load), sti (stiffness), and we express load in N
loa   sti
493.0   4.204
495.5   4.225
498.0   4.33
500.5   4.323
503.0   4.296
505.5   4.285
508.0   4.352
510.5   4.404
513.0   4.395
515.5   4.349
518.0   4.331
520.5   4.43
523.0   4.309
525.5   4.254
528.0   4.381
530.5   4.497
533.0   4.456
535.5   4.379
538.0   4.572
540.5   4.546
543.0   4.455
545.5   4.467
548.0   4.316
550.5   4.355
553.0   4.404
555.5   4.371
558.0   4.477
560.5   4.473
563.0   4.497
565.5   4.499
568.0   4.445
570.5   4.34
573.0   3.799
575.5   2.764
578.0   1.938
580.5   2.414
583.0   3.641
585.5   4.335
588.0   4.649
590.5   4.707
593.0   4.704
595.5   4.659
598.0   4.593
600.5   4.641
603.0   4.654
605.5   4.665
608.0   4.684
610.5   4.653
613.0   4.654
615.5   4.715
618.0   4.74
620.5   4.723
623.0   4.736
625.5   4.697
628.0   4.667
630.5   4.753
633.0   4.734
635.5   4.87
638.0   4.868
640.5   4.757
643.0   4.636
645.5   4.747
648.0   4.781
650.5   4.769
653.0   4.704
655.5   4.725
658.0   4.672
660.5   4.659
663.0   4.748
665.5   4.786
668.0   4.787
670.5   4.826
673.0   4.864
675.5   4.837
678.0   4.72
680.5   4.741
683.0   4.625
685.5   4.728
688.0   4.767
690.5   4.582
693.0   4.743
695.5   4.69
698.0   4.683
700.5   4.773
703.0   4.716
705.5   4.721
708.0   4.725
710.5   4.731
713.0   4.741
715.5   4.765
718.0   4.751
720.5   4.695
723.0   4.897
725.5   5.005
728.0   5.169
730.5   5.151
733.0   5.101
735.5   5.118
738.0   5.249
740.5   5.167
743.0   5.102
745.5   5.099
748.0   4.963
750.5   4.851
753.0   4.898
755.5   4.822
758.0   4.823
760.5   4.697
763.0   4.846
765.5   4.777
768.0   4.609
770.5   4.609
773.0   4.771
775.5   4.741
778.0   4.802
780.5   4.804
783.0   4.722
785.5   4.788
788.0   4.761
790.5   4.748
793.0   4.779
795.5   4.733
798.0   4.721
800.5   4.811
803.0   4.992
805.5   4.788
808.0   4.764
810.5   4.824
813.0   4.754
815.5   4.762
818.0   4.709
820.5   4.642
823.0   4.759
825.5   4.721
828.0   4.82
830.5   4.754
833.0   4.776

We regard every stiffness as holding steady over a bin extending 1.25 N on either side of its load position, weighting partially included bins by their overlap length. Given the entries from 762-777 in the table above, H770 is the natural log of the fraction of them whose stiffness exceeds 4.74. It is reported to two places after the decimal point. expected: -0.41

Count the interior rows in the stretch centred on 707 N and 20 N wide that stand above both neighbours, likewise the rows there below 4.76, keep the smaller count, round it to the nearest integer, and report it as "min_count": 1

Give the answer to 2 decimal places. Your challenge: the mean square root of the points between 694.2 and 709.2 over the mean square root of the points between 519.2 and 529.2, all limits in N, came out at 1.04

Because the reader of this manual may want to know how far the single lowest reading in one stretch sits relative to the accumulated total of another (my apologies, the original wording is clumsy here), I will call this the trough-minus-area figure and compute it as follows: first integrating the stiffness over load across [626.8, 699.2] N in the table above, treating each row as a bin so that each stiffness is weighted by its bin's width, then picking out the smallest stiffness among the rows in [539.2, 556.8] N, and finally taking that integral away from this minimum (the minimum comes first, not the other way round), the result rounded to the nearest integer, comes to -339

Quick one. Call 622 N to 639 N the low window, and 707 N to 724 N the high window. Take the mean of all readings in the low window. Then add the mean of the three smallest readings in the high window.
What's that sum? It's 9.48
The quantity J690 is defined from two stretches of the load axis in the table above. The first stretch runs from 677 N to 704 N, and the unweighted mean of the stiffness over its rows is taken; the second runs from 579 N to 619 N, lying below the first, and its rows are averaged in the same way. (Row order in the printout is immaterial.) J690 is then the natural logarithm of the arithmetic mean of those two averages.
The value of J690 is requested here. 1.52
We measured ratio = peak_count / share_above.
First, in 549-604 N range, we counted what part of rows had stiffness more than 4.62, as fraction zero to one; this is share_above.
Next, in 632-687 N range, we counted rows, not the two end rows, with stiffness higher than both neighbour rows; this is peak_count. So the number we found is 18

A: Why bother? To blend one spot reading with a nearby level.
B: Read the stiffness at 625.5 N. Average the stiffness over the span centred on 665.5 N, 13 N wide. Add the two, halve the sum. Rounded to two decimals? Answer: 4.73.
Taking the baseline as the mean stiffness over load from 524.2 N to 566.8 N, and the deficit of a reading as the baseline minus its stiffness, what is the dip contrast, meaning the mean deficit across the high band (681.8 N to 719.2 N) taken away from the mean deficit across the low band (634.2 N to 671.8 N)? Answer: -0.04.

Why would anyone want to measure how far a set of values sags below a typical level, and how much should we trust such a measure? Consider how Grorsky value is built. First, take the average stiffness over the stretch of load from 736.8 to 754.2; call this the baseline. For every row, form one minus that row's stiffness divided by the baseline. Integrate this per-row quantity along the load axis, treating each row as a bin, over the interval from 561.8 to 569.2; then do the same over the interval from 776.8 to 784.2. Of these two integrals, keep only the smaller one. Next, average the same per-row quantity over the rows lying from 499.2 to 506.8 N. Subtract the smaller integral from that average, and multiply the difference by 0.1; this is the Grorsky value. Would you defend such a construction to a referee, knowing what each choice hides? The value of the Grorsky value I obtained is -0.025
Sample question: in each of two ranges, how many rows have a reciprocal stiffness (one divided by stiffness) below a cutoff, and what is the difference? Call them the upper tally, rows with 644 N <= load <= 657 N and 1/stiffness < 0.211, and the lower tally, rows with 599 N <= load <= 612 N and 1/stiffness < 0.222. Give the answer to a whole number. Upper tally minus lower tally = -2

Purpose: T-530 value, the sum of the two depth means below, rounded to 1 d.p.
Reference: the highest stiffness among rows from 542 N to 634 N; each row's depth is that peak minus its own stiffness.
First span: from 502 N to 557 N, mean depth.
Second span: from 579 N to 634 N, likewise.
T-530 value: 0.6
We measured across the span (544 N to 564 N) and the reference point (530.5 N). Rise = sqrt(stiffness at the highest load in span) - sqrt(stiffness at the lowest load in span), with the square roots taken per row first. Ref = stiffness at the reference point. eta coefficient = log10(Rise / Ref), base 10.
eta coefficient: -2.80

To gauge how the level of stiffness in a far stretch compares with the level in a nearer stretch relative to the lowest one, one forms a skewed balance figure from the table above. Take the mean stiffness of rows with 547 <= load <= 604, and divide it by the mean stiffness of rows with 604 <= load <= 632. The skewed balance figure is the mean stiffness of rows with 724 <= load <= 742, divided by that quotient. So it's 5.80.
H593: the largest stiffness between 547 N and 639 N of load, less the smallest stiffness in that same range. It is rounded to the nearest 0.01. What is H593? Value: 2.93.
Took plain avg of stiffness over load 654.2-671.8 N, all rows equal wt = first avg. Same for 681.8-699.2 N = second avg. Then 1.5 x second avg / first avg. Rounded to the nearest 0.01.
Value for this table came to 1.48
